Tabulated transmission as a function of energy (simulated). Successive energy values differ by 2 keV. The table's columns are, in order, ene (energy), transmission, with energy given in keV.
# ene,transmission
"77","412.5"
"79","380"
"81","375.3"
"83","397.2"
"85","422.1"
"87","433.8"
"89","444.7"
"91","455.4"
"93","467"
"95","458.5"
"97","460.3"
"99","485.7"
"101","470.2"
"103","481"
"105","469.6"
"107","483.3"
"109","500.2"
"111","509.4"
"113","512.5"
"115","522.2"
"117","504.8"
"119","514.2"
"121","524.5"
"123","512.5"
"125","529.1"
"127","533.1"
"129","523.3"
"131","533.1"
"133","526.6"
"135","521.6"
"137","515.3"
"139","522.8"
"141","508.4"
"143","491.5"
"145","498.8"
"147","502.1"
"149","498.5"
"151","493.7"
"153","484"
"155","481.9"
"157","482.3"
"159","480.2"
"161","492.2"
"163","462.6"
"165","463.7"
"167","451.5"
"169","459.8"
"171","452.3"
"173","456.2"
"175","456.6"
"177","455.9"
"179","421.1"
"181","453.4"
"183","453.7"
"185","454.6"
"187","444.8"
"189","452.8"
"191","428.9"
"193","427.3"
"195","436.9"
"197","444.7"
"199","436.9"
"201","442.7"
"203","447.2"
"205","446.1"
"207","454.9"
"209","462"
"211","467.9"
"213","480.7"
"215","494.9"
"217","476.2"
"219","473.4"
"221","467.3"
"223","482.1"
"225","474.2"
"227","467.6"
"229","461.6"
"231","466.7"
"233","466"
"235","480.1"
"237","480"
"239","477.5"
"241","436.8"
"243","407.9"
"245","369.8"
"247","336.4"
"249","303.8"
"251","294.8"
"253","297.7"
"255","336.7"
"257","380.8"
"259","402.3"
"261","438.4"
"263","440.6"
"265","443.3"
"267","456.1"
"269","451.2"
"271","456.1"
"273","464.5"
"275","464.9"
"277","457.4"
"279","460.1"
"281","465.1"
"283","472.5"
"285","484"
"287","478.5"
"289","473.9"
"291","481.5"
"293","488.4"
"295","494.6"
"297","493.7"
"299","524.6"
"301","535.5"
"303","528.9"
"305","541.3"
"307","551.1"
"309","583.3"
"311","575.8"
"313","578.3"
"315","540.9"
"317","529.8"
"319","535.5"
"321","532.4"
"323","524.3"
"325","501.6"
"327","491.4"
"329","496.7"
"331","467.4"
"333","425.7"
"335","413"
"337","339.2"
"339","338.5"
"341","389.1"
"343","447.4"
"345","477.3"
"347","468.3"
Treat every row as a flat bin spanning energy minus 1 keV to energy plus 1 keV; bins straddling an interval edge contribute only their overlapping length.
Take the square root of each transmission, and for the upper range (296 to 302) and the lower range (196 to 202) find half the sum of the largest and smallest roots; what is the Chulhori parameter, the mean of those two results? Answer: 21.8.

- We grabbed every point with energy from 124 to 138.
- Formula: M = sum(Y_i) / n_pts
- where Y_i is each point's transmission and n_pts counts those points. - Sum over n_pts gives 526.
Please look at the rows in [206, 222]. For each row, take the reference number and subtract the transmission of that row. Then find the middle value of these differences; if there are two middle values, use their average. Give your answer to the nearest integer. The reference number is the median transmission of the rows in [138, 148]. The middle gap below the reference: 31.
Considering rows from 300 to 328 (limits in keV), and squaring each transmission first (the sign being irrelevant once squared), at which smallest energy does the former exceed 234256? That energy 301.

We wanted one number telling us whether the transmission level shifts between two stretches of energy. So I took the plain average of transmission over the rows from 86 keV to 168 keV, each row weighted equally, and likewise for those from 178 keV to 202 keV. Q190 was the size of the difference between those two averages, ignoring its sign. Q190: 51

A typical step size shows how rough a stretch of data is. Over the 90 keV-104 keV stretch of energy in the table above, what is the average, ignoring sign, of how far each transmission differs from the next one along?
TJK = 12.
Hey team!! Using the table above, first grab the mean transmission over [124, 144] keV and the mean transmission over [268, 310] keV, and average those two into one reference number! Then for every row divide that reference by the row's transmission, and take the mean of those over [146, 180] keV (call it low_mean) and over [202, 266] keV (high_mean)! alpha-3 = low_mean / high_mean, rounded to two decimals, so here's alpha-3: 0.90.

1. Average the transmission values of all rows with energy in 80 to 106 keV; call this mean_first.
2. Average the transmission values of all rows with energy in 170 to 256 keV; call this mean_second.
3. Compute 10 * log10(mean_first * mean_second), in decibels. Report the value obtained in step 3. 52.9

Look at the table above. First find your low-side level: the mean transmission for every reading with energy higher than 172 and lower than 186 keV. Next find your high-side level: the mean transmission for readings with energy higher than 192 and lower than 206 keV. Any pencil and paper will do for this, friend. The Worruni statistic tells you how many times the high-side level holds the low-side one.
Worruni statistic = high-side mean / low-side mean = 0.98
